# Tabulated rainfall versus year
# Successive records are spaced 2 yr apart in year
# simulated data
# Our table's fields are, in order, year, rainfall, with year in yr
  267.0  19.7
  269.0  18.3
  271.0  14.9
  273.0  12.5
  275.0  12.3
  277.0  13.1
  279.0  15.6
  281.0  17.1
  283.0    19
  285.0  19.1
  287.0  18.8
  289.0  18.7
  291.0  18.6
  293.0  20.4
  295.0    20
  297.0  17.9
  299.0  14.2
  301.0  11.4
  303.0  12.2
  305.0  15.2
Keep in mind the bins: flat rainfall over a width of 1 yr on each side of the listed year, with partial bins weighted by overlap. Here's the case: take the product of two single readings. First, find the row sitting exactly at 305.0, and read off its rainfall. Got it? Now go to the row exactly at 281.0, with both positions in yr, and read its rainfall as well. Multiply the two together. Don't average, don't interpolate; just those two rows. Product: 260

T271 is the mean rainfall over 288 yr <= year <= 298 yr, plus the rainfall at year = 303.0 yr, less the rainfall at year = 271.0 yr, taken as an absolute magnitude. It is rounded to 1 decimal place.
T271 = 16.4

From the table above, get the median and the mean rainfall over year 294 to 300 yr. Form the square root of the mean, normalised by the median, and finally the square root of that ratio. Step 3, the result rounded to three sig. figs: 0.483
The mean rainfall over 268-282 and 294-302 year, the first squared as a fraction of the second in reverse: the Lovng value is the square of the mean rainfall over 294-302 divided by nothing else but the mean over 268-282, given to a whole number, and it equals 17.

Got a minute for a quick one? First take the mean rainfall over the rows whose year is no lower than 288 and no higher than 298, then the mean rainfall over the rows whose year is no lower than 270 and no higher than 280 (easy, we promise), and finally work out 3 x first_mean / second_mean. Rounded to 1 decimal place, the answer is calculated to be 4.2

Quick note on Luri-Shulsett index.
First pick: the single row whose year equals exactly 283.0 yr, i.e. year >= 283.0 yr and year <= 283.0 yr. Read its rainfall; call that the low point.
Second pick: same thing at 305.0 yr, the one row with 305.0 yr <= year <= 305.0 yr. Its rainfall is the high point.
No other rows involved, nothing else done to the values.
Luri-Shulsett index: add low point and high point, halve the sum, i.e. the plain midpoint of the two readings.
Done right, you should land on 17.1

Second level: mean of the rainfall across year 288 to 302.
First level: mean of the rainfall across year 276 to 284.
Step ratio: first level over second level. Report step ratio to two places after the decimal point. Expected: 0.94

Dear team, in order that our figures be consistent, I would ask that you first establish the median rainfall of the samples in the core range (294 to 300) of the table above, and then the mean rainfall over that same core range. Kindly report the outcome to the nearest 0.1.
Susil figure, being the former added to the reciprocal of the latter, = 18.0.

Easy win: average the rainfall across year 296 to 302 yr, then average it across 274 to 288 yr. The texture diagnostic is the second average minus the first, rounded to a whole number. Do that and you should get 2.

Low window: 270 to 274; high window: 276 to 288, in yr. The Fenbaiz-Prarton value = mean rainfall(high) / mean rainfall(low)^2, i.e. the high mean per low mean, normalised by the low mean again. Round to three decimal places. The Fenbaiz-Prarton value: 0.091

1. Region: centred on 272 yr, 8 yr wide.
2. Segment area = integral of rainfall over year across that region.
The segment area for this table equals 116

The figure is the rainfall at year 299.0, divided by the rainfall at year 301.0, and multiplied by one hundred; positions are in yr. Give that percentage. 125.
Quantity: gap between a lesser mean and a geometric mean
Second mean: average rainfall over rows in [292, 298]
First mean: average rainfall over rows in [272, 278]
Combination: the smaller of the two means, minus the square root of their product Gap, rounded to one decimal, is -3.0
